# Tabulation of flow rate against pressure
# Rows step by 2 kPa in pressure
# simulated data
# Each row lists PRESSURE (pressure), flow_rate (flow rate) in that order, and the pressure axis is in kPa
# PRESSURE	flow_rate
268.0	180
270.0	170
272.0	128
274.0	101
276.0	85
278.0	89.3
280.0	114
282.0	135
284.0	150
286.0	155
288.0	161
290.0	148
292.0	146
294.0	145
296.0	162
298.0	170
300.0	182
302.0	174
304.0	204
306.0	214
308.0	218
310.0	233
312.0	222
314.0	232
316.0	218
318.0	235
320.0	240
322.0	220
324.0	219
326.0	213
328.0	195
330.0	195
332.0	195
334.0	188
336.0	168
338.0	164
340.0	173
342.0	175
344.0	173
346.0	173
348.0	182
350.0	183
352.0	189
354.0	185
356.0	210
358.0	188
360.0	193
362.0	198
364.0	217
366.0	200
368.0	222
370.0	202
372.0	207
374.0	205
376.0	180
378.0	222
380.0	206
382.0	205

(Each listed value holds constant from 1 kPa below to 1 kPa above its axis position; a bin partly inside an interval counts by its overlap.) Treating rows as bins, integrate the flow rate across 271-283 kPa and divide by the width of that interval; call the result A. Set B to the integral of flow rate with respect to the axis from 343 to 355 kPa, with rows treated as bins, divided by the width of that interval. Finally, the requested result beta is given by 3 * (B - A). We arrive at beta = 216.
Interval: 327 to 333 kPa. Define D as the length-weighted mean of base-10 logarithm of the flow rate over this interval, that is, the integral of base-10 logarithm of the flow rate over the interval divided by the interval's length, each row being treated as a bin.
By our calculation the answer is 2.29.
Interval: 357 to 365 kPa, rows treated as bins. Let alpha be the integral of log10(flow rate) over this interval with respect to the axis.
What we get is 18.4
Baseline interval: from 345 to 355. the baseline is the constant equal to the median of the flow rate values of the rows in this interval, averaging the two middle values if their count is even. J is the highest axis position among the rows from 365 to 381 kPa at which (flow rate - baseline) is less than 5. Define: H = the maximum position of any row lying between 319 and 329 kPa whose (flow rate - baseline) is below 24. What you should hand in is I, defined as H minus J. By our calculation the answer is -48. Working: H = 328.0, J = 376.0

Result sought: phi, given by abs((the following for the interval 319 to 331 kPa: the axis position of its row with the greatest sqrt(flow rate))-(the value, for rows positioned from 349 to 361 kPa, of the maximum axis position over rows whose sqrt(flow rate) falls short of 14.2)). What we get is 40 kPa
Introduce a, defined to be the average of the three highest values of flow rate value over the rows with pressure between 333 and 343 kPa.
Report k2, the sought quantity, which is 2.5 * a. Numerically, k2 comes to 447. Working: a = 179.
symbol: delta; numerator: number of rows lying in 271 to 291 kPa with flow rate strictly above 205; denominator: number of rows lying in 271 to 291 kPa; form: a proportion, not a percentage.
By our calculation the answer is 0.00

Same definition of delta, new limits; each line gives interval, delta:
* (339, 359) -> 0.10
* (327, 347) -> 0.00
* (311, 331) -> 0.80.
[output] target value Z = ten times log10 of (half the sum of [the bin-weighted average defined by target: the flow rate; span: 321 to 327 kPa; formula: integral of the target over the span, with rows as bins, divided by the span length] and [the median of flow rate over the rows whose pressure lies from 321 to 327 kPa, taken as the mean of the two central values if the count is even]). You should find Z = 23.4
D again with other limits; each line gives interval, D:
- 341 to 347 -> 2.24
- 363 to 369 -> 2.33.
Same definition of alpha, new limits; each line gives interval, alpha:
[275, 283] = 16.1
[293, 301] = 17.7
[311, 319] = 18.8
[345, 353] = 18.1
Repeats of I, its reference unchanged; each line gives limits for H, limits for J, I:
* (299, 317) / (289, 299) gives 6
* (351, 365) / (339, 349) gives 14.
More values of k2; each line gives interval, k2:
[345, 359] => 489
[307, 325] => 590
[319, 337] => 566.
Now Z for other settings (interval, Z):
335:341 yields 22.3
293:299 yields 22.1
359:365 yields 23.0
